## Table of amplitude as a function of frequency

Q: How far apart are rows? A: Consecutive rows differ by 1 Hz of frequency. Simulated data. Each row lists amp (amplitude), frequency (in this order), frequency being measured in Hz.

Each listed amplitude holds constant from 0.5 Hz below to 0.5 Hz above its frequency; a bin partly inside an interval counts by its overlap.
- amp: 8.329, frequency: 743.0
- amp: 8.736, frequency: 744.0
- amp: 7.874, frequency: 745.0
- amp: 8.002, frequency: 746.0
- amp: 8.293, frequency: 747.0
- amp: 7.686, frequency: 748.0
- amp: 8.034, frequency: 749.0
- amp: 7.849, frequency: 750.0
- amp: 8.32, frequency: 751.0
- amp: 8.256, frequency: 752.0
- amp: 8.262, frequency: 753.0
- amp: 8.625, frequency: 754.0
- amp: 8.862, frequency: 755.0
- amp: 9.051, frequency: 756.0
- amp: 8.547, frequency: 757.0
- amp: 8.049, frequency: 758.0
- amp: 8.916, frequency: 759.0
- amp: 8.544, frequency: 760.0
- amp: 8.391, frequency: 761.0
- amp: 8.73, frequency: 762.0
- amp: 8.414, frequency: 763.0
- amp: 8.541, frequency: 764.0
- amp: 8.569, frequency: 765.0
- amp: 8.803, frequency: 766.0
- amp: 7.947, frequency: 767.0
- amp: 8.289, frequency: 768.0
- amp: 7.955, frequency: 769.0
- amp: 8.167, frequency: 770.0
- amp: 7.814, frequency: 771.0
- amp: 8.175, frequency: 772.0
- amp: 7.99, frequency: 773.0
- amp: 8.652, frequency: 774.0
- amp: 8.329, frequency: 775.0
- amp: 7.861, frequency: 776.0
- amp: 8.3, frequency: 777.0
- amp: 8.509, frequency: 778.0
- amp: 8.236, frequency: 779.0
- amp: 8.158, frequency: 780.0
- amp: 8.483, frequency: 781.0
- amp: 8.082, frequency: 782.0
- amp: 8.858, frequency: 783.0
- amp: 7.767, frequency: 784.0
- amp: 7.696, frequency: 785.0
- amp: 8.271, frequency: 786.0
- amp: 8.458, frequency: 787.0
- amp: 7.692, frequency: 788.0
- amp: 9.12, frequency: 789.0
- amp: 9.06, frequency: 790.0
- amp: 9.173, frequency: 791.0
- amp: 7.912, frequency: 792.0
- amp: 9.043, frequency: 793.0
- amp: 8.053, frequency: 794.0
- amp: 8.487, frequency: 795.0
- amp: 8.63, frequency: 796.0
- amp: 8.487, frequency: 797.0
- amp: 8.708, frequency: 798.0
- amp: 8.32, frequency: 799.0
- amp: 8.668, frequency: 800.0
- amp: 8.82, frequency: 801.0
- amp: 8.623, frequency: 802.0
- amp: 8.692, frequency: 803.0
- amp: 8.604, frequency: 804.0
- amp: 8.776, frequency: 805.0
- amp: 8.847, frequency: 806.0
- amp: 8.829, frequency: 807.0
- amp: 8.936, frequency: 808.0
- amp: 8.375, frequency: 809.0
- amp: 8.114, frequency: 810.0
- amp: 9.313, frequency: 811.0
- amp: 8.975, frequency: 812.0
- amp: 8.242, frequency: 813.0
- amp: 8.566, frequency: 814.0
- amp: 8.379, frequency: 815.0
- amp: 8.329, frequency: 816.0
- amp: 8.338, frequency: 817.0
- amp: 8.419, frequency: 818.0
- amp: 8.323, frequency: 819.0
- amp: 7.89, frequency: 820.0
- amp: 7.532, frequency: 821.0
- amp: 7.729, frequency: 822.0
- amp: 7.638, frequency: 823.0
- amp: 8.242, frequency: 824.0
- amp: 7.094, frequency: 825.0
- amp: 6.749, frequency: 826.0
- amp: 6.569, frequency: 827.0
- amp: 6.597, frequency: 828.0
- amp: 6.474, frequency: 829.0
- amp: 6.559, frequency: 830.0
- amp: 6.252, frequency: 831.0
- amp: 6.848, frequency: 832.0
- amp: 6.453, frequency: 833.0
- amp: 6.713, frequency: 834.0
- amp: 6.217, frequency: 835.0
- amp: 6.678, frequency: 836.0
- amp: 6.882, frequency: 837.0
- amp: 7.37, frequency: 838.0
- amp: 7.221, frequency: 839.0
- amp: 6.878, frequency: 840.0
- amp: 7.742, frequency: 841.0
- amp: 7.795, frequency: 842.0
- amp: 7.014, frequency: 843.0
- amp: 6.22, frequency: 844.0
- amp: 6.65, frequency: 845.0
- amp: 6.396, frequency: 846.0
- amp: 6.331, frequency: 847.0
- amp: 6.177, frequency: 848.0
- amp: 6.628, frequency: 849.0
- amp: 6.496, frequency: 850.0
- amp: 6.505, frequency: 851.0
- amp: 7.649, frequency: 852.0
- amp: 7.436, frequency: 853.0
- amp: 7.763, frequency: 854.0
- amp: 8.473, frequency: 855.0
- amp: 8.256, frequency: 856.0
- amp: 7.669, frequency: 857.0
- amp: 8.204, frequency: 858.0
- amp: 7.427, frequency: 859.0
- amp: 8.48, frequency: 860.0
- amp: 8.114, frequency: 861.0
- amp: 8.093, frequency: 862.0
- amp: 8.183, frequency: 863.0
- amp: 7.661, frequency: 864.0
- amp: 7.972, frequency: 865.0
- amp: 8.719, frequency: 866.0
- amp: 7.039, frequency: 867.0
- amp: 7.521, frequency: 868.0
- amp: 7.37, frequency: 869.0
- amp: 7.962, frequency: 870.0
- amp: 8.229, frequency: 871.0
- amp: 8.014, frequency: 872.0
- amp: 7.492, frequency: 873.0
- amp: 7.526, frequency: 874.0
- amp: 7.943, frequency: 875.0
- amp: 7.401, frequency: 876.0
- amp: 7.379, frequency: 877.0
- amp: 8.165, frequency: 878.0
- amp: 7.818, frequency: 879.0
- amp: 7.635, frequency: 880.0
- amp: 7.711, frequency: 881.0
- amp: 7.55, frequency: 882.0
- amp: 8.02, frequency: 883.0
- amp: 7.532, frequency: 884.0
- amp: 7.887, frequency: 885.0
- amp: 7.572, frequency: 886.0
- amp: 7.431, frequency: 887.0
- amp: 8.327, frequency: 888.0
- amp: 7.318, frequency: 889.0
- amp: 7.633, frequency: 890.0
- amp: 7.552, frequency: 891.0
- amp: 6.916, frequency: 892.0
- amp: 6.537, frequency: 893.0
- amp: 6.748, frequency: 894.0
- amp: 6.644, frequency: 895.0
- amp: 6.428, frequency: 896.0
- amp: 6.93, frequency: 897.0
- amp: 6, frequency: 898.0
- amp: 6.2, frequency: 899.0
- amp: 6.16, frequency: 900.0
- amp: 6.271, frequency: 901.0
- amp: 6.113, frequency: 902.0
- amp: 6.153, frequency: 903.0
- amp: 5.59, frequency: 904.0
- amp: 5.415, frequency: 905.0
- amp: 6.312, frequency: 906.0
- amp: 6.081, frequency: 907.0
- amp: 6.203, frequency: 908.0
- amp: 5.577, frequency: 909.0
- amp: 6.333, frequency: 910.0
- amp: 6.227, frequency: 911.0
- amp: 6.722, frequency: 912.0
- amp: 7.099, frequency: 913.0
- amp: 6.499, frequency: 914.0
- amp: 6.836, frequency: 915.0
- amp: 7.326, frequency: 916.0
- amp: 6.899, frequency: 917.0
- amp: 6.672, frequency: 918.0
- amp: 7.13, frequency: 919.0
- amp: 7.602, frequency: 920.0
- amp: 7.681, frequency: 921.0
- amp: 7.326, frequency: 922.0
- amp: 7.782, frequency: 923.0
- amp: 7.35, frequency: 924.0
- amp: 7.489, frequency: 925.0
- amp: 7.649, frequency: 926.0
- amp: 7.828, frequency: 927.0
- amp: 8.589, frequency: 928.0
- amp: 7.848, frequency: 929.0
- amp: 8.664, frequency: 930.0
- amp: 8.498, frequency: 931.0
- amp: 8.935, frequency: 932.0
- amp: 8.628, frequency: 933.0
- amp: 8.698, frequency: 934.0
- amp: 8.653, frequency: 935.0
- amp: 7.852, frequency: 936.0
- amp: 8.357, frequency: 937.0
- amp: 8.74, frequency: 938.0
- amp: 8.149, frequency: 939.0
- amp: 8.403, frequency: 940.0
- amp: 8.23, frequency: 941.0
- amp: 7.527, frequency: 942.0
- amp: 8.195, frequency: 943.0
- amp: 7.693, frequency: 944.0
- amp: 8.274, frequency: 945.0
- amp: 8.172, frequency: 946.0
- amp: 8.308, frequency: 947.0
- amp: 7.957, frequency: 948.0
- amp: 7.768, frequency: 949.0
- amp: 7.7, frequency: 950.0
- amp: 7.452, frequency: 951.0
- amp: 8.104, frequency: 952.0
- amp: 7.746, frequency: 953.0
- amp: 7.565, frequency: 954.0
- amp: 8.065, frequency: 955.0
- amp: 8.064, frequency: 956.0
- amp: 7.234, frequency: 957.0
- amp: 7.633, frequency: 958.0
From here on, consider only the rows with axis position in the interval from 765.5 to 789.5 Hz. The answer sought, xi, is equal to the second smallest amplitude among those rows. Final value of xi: 7.696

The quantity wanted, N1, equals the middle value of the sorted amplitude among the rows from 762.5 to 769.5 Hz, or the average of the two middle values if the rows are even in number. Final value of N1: 8.4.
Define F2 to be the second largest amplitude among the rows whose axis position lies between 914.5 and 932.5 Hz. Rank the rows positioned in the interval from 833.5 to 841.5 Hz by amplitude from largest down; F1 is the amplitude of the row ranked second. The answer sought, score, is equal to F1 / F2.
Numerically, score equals 0.85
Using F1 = 7.37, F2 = 8.664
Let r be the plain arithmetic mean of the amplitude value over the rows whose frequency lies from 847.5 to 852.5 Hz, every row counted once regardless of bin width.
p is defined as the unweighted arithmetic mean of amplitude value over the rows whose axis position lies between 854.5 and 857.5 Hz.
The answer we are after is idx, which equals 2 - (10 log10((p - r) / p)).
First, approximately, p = 8.1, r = 6.7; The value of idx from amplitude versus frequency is 10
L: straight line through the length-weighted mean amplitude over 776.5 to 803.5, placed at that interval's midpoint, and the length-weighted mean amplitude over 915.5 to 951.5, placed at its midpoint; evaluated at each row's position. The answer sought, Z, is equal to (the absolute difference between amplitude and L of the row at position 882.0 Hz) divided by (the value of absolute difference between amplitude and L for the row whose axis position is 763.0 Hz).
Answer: 4.2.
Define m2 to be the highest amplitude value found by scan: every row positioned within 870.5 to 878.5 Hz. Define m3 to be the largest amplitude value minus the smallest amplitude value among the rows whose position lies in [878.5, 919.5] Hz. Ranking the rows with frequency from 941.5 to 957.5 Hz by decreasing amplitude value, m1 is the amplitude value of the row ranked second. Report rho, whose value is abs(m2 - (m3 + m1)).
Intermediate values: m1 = 8.274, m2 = 8.229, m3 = 2.91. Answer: 2.96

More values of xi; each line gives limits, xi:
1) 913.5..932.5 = 6.672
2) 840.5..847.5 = 6.331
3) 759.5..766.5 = 8.414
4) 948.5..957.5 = 7.452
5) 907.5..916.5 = 6.203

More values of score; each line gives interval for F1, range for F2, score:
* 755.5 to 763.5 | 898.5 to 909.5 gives 1.42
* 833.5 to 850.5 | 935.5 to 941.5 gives 0.92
